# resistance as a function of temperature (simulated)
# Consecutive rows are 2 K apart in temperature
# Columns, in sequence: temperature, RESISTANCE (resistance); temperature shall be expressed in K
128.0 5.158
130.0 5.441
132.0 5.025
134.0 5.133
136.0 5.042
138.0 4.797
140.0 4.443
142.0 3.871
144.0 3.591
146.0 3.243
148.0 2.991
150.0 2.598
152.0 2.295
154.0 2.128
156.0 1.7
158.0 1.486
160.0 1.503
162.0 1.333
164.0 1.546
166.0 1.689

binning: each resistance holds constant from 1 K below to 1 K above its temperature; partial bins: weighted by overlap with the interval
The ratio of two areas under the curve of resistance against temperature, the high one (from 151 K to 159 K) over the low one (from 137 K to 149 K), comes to 0.33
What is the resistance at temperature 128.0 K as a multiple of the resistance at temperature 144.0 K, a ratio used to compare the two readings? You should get 1.44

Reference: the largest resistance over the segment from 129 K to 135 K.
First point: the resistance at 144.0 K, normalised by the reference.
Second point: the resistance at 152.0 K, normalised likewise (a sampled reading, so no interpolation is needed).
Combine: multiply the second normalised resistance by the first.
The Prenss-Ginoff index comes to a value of 0.3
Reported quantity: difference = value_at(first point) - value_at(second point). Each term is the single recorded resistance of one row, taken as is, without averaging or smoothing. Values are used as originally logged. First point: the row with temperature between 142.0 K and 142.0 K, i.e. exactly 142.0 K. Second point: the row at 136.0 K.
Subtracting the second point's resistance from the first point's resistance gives -1.2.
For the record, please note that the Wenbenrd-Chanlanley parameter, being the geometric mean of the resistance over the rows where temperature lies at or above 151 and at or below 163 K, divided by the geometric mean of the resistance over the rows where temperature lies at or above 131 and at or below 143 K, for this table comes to 0.36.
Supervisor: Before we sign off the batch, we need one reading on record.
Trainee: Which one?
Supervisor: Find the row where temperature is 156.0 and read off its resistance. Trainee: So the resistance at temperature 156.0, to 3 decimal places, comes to 1.700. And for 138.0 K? 4.797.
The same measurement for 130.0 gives 5.441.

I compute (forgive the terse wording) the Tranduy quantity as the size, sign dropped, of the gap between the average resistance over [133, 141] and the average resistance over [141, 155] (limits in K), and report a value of 1.9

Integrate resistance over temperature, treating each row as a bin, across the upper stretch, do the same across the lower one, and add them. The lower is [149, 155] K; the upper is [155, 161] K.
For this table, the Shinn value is 23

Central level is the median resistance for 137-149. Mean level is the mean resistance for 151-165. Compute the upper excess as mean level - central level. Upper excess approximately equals -2.0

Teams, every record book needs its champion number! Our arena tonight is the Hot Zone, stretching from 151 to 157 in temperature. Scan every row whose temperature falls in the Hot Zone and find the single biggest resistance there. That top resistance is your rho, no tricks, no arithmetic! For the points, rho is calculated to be 2.295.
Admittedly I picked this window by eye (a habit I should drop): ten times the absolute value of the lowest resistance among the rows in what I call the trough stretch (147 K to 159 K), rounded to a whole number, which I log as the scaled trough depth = 15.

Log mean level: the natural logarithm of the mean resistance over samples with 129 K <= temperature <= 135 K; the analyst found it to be 1.6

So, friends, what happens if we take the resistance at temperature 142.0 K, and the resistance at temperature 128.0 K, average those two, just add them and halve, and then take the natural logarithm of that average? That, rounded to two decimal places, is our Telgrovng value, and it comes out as 1.51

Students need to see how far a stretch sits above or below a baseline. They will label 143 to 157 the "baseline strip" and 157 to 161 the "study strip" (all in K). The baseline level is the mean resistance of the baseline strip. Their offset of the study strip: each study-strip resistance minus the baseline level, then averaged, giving -1.2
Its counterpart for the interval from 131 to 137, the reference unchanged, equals 2.4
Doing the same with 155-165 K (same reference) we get -1.1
